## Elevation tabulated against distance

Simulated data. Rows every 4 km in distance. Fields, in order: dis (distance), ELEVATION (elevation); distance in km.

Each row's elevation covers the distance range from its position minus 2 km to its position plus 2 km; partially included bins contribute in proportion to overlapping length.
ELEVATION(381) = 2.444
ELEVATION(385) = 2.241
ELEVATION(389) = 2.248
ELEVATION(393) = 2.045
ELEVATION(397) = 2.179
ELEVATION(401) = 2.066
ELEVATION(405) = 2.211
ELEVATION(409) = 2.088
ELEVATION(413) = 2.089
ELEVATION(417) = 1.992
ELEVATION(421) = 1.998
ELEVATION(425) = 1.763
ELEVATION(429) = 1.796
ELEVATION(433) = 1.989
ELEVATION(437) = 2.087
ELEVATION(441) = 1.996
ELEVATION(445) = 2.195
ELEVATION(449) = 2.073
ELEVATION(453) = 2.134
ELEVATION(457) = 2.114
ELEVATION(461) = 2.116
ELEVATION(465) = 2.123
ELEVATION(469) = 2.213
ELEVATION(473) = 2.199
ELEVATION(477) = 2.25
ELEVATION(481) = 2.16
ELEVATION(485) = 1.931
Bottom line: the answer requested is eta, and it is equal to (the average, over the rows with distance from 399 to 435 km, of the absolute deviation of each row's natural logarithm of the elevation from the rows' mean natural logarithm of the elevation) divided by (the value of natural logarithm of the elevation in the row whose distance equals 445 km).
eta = 0.07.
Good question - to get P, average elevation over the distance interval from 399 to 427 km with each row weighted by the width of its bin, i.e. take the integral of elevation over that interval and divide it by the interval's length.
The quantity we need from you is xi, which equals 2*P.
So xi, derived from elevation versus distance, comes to 4.06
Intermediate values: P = 2.03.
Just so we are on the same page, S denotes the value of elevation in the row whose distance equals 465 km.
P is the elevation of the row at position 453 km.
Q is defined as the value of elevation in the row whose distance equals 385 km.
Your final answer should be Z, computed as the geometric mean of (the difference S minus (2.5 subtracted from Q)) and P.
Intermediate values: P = 2.134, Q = 2.241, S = 2.123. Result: 2.25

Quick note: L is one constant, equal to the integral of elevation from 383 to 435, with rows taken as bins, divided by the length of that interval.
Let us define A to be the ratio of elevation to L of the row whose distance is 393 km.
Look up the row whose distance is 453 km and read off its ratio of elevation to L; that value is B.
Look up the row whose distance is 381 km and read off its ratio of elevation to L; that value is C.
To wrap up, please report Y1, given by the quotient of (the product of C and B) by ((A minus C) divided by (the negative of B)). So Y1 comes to 7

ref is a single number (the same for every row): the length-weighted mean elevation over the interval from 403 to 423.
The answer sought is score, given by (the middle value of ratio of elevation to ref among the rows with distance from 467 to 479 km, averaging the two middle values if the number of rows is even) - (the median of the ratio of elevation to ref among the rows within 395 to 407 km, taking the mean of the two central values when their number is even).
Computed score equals 0.02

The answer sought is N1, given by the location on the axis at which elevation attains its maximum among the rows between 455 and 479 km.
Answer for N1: 477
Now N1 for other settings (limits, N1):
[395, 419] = 405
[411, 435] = 413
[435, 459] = 445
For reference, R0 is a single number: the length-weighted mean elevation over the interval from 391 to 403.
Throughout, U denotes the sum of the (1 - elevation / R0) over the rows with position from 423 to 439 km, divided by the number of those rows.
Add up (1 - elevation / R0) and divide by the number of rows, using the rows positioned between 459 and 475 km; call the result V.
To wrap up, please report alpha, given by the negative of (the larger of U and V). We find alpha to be -0.090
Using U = 0.090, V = -0.032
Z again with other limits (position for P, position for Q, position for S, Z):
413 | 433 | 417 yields 2.29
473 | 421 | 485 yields 2.31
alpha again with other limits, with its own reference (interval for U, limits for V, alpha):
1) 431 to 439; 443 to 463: -0.028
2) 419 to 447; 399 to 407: -0.058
